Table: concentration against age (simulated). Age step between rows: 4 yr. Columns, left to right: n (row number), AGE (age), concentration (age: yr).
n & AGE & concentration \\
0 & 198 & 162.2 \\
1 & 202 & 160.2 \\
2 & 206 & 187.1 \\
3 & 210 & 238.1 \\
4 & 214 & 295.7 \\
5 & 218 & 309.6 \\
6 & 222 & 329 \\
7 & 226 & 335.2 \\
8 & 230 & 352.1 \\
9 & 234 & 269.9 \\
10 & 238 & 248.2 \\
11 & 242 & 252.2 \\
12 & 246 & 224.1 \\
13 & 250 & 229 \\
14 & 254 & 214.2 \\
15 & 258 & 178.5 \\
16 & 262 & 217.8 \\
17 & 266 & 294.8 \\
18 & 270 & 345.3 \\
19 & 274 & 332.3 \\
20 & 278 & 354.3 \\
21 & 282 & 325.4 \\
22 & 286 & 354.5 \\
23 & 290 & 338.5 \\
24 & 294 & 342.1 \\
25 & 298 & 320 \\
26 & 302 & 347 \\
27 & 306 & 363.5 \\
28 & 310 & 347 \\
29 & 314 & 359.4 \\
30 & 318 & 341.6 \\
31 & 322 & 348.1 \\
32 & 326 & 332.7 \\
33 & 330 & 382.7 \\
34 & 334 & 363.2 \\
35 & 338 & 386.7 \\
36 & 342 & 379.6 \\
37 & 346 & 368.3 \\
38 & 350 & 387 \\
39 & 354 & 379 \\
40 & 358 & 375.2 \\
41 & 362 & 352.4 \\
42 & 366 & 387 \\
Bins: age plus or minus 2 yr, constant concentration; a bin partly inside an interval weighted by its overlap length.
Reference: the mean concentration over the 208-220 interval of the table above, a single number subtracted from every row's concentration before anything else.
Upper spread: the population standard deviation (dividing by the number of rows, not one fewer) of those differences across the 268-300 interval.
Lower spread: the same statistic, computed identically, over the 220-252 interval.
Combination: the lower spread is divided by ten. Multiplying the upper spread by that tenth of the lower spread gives 56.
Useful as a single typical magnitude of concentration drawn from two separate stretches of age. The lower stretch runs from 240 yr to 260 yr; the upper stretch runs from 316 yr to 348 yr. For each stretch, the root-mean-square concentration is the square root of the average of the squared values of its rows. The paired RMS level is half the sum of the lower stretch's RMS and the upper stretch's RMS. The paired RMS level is 292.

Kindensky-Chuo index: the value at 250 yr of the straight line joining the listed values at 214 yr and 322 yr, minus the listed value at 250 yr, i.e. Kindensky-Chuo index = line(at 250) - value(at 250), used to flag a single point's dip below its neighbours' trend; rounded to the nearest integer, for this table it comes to 84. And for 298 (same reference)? 16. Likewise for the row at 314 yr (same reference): -15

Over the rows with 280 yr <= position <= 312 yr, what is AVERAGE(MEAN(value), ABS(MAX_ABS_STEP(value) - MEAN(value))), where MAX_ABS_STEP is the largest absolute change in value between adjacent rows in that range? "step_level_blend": 328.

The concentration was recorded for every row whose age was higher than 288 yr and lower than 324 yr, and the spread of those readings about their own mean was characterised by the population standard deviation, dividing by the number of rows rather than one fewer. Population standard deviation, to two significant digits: 12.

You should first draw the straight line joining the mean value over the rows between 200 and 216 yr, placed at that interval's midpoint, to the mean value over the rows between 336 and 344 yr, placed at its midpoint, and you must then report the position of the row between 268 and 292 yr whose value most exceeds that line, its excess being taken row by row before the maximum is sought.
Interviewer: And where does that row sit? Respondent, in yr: 270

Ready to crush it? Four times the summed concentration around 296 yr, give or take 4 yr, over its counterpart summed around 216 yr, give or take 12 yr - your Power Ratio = 2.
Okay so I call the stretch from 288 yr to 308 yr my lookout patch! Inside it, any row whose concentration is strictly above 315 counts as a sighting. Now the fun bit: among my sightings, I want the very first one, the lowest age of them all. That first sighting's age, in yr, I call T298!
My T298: 290 yr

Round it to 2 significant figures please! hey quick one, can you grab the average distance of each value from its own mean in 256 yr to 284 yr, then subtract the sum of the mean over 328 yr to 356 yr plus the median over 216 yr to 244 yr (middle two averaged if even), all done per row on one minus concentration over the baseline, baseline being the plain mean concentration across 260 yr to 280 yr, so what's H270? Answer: 0.40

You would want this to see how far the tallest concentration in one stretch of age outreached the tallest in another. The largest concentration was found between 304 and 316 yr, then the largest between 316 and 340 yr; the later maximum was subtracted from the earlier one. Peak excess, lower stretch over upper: -23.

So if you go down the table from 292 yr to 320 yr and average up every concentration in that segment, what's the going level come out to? 346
